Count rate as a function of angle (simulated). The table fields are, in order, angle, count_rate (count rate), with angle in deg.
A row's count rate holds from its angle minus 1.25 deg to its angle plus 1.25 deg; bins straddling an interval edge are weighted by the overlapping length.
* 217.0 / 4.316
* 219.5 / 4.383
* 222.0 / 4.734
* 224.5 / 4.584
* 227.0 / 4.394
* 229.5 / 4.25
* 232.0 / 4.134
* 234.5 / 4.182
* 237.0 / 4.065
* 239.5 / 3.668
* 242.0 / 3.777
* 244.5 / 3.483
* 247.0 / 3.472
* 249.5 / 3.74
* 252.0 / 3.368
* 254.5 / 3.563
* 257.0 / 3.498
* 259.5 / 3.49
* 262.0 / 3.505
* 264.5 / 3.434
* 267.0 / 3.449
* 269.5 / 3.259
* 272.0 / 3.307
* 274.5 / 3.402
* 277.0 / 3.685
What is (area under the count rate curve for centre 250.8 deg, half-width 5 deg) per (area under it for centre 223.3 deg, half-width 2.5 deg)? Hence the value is 1.5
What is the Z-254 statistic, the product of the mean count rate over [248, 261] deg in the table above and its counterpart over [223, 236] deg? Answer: 15.2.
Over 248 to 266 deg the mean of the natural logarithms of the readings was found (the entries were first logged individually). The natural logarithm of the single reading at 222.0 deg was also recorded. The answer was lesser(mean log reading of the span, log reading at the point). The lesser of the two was 1.26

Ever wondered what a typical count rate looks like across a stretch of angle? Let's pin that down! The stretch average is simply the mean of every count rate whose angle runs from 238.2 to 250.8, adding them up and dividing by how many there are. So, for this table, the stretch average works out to 3.63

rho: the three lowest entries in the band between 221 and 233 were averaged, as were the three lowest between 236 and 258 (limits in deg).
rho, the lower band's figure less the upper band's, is 0.82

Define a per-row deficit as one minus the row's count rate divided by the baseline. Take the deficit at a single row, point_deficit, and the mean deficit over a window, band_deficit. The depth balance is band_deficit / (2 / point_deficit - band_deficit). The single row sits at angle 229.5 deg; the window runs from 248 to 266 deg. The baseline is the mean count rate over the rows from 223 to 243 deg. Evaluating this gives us -0.002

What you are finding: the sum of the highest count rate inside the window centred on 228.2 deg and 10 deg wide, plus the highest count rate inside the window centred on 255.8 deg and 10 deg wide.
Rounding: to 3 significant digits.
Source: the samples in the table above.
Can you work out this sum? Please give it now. 8.15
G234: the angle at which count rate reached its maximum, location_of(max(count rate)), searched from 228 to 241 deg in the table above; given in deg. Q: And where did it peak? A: 229.5 deg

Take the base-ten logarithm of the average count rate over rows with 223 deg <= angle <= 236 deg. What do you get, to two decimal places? 0.63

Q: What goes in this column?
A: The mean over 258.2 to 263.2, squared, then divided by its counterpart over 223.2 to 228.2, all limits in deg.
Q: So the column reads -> 2.72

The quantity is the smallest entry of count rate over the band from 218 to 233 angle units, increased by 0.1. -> 4.23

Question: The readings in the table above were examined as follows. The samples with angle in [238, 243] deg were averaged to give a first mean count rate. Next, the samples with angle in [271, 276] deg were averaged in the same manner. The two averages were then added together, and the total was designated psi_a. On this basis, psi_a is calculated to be 7.1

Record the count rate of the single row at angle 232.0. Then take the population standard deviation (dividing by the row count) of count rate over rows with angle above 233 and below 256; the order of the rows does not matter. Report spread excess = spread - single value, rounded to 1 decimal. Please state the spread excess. -3.9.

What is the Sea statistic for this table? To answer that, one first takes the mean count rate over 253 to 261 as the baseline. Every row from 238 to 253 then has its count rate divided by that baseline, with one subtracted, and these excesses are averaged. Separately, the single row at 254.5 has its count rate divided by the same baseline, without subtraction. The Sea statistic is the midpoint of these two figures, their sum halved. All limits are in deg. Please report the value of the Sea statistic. 0.52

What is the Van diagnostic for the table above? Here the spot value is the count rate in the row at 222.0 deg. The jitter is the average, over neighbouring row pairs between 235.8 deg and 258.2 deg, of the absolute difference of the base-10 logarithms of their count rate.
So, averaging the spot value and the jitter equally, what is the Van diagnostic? 2.38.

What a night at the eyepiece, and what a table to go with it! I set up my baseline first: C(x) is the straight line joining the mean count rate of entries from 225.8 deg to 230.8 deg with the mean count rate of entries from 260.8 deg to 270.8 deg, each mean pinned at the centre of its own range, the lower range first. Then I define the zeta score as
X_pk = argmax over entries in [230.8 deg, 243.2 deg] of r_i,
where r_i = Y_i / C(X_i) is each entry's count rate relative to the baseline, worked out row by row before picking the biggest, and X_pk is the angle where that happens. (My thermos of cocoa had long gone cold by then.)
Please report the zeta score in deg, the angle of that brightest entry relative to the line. 234.5 deg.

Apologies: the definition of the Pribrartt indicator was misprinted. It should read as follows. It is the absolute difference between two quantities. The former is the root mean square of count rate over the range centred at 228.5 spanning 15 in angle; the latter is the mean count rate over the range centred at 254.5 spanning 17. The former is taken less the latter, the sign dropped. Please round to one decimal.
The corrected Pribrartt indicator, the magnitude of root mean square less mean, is 0.9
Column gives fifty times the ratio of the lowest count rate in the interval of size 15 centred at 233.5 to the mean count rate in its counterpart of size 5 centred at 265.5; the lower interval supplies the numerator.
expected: 53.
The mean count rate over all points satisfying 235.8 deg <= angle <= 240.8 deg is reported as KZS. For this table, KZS 3.9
